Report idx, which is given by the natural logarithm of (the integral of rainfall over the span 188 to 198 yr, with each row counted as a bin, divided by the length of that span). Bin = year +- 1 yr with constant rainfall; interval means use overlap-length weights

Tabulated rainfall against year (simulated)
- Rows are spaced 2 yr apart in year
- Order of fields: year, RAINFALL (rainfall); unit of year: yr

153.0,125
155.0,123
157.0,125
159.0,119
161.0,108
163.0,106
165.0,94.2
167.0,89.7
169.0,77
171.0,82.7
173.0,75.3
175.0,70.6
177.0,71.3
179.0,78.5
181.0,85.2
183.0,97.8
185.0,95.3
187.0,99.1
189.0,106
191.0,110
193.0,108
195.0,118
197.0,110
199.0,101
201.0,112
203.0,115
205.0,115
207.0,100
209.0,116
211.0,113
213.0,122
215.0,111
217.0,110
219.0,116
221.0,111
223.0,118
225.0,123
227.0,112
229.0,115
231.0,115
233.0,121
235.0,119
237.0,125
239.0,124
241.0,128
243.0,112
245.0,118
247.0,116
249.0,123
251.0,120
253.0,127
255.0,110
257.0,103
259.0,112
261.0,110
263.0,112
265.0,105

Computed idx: 4.70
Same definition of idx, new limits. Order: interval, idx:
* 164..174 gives 4.43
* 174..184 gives 4.39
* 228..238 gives 4.78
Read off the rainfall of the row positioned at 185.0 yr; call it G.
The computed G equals 95.3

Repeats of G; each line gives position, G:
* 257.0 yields 103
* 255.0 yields 110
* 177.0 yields 71.3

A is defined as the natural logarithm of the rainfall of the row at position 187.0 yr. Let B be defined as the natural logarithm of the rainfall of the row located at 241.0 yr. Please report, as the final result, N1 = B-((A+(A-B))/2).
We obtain 2.68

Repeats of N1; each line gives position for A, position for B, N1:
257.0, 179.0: 1.91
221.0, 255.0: 2.34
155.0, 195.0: 2.34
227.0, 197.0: 2.33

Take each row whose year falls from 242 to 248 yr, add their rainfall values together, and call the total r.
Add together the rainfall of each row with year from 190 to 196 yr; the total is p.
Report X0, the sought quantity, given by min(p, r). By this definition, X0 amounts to 336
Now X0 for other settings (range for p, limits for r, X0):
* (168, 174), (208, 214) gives 235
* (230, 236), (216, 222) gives 337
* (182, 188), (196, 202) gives 292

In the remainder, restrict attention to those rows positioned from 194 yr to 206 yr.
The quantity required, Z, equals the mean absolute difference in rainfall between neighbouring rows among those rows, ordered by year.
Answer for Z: 6.2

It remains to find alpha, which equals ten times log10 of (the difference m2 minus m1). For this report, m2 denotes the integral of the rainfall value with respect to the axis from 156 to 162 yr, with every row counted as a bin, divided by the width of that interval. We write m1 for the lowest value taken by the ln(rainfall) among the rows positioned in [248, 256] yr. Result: 20.5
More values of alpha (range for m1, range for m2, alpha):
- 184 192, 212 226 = 20.5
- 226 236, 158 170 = 19.7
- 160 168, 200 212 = 20.3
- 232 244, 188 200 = 20.2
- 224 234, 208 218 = 20.4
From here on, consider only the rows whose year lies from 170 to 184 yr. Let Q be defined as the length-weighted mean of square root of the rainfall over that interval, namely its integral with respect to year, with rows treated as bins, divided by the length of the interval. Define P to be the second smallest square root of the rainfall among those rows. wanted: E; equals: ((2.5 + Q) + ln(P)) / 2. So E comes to 6.8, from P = 8.4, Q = 8.9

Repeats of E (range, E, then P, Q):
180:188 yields 7.2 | 9.8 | 9.7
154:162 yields 7.9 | 10.9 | 10.9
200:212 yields 7.7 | 10.6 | 10.6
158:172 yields 7.3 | 9.1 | 9.8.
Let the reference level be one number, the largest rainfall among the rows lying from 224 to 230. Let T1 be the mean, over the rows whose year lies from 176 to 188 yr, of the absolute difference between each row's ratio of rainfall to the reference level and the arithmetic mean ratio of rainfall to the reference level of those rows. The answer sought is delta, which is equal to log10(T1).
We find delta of -1.11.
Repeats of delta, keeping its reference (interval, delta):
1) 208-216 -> -1.55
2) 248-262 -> -1.24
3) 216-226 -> -1.48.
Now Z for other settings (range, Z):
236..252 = 5.6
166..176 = 7.6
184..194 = 4.2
